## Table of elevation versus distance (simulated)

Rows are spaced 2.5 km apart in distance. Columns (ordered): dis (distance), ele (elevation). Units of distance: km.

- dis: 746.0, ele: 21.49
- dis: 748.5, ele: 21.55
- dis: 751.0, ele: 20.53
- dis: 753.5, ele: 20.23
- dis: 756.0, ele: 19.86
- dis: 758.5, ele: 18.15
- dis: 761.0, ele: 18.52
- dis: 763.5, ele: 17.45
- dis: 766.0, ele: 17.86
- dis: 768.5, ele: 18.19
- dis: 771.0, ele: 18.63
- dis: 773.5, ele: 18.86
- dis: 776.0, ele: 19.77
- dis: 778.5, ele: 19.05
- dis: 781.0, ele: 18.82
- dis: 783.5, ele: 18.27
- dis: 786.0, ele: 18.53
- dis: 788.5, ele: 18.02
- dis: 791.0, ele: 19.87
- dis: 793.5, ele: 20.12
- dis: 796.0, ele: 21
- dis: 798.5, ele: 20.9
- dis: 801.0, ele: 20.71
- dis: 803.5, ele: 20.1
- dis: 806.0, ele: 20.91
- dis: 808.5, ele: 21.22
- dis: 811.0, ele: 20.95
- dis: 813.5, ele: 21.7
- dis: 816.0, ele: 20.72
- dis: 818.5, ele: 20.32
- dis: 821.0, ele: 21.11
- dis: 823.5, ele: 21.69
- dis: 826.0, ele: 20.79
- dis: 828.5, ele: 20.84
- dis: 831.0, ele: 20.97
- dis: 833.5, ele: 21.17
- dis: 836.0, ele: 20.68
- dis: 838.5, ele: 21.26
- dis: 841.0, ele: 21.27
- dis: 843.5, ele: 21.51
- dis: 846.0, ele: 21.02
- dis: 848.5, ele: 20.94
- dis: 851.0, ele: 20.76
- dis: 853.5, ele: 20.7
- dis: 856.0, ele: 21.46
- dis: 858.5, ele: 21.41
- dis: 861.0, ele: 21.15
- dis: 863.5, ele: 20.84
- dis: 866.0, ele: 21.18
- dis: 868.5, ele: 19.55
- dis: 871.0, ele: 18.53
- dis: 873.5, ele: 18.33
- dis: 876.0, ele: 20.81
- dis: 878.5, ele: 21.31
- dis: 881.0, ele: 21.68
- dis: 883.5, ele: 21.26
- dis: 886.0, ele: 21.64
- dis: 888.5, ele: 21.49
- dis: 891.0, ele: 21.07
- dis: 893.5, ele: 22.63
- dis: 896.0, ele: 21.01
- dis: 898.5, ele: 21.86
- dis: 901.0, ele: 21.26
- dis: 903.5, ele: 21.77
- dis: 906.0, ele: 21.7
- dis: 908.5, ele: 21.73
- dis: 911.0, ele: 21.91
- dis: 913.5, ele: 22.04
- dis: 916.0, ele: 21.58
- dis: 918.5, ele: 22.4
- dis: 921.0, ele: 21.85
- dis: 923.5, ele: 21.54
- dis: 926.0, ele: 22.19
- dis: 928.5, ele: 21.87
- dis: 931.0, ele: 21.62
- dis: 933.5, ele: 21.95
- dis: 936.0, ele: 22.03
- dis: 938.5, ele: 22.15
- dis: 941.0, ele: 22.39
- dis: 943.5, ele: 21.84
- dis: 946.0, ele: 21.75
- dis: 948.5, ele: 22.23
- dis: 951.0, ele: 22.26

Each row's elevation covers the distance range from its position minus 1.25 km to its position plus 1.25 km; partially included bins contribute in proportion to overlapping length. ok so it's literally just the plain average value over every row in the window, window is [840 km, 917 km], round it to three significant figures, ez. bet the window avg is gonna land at 21.1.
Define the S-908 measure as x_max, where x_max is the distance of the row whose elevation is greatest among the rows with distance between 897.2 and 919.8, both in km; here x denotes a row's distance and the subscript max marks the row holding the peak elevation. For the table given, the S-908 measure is 918.5 km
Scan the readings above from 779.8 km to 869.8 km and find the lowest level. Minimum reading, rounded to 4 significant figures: 18.02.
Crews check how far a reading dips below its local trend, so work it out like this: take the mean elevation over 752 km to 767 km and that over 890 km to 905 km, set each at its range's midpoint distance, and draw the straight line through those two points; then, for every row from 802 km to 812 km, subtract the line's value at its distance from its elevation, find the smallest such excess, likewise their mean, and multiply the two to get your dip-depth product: 0.5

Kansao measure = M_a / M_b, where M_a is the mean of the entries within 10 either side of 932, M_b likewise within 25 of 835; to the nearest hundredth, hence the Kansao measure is 1.04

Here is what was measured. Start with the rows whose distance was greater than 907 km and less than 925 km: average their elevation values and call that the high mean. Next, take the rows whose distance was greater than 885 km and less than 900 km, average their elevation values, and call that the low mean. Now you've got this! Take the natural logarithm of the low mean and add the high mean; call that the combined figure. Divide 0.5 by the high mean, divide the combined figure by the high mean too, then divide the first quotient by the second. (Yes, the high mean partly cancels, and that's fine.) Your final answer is 0.0200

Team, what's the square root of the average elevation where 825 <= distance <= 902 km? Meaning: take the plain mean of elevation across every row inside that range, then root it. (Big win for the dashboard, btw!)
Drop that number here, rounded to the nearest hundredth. 4.58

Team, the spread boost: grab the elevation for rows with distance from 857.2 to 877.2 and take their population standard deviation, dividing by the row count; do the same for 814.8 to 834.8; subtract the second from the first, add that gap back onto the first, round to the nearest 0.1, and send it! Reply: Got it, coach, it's 2.0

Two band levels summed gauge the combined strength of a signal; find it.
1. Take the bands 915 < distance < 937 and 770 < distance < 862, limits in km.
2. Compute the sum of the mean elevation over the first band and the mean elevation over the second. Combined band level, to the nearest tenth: 42.4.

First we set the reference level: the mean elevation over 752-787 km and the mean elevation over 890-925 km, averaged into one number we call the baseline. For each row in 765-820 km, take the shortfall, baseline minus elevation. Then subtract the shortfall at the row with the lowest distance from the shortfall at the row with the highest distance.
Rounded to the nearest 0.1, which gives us -2.5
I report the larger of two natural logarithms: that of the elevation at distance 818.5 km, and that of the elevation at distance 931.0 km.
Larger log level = 3.07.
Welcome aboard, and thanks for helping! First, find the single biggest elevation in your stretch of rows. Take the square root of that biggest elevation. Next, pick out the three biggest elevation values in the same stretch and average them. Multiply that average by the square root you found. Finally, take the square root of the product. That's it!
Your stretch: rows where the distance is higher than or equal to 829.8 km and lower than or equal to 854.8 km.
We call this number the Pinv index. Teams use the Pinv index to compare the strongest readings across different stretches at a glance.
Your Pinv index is 10.0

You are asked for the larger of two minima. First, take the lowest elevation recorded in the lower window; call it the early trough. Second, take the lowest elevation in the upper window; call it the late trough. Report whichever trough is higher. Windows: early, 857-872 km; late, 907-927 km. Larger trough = 21.5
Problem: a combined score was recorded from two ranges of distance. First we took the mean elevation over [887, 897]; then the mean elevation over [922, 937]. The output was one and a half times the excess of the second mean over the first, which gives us 0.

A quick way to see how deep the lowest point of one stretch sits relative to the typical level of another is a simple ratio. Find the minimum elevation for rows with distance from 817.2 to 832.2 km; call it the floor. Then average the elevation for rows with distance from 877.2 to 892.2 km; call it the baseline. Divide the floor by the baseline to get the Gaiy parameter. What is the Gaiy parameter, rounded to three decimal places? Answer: 0.949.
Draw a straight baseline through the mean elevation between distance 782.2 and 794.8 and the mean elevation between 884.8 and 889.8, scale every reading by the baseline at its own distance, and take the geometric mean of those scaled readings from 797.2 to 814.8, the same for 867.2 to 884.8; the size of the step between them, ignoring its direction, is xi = 0.13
